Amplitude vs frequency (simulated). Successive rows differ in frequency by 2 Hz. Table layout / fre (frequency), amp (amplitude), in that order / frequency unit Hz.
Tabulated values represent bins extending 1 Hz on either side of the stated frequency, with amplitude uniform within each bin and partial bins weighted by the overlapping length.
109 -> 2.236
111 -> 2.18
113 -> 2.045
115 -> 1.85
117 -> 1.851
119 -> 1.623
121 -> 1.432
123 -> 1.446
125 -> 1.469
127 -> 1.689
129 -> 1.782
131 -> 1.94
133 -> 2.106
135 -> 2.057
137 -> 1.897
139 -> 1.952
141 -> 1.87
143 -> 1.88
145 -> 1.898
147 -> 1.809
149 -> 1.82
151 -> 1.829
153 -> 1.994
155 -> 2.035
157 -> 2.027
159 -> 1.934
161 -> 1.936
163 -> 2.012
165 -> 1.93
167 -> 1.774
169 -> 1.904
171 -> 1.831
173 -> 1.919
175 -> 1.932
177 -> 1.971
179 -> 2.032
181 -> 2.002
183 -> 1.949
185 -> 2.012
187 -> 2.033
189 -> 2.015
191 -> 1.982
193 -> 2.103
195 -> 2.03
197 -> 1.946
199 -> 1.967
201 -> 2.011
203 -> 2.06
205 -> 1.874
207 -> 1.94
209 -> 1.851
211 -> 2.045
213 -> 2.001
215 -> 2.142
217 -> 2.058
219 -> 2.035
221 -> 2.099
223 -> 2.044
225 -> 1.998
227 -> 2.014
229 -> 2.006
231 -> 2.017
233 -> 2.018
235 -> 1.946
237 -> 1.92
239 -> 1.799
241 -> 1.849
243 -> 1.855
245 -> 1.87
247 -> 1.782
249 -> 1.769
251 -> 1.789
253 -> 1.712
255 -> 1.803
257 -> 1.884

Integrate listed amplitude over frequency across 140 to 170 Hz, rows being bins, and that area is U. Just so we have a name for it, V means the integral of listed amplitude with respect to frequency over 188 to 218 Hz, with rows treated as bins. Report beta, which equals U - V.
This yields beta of -2.7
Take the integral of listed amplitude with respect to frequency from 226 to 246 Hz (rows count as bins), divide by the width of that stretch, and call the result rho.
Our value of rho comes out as 1.93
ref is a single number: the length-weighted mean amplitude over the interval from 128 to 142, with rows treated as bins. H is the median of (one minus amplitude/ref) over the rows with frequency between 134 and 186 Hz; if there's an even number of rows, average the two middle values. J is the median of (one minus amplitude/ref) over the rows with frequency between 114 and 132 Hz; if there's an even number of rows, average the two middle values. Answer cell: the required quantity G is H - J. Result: -0.126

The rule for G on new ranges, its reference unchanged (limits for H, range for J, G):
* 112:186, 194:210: 0.019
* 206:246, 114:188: -0.043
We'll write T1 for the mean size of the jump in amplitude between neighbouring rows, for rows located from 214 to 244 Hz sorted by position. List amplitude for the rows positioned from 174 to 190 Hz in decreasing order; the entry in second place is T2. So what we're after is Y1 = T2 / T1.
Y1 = 49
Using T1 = 0.04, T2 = 2.032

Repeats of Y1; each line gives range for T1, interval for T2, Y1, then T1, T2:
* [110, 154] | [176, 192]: 21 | 0.10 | 2.032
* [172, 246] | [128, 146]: 36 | 0.06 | 2.057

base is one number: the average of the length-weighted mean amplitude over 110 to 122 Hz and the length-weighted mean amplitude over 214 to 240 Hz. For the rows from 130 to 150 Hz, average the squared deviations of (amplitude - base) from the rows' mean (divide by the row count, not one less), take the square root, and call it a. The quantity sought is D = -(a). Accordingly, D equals -0.09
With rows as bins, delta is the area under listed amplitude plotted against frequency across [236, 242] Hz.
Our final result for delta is 11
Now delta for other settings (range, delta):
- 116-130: 23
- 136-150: 26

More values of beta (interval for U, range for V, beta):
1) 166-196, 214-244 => -0.6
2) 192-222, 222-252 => 3.0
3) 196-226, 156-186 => 1.8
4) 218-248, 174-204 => -1.6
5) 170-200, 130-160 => 1.4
